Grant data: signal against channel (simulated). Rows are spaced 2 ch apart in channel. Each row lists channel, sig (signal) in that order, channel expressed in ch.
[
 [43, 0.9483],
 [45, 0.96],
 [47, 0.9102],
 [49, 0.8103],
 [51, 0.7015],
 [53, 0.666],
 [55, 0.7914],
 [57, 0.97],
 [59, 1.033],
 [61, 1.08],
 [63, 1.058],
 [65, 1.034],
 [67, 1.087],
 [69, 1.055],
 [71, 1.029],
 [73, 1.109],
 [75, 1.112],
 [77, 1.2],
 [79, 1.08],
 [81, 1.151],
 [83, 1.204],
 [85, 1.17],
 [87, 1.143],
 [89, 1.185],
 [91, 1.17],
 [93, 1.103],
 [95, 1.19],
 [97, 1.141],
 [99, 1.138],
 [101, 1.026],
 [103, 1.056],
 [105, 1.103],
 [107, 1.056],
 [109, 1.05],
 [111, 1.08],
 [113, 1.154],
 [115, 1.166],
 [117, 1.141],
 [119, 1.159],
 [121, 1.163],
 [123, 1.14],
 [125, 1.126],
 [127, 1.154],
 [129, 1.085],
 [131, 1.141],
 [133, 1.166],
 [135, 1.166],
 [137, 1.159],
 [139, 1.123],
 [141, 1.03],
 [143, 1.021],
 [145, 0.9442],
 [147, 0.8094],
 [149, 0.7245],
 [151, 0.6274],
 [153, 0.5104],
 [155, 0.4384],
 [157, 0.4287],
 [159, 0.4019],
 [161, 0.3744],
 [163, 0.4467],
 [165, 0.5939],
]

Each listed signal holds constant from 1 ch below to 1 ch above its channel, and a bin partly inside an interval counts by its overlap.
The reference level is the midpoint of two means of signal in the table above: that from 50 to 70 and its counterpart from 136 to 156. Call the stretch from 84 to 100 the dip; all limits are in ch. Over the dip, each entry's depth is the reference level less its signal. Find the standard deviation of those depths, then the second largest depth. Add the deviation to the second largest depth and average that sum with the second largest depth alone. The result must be -0.23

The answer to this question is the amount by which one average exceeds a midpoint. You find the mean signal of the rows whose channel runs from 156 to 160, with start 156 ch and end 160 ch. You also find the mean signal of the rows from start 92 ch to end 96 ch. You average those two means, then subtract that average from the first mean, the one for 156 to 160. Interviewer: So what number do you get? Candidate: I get -0.37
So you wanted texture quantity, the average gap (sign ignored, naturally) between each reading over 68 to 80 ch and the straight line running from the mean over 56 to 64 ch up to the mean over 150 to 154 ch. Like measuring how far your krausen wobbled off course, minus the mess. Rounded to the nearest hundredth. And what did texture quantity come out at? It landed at 0.13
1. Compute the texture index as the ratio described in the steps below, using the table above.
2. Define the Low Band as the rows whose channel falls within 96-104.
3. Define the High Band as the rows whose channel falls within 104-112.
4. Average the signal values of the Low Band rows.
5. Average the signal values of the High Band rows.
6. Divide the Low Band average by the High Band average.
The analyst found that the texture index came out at 1.02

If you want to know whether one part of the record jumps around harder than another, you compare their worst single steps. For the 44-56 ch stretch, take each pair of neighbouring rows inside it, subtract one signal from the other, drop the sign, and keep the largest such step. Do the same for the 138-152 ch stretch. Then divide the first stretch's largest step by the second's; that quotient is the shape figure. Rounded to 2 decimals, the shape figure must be 0.93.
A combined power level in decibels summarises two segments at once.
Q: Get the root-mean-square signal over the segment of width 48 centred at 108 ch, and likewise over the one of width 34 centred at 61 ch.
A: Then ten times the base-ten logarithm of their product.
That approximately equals 0.5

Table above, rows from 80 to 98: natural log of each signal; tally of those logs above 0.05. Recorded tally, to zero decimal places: 9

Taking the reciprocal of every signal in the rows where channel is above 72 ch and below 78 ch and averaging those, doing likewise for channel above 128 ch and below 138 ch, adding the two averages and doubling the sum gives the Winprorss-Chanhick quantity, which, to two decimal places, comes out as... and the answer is 3.51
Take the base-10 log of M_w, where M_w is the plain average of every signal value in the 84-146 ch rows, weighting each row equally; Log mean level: 0.048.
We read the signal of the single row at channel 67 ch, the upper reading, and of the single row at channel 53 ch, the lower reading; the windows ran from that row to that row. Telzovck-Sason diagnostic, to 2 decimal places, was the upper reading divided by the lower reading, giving 1.63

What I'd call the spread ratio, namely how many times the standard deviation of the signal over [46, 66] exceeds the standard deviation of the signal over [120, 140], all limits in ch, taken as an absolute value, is 6.0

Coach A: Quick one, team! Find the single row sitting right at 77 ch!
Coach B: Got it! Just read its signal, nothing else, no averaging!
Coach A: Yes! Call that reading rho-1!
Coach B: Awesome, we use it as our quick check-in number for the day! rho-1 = 1.2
